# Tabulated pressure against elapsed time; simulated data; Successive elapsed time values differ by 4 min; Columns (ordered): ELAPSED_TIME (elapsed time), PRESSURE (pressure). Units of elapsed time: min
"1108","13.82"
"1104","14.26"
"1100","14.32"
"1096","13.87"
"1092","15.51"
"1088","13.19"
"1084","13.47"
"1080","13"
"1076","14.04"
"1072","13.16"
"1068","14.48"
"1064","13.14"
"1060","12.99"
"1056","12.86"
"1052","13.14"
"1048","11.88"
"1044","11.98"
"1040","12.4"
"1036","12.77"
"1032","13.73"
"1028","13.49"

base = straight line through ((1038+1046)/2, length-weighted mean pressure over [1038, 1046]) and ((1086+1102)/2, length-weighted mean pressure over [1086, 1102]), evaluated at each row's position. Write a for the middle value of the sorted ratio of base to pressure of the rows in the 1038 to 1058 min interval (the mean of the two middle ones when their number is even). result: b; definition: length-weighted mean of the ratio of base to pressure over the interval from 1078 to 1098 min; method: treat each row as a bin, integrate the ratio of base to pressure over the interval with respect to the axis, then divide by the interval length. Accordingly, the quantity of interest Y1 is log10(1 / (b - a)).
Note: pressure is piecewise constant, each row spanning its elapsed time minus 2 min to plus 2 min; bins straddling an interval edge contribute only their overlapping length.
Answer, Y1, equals 1.6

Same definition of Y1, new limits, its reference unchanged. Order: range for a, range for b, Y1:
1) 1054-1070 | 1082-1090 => 1.3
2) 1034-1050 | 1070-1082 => 2.0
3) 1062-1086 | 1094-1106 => 1.8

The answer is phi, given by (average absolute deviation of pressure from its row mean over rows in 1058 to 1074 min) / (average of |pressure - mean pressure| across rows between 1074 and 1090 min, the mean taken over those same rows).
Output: 1.57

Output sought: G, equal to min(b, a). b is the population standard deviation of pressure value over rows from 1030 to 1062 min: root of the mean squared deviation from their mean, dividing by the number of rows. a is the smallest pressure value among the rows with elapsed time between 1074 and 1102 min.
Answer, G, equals 0.58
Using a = 13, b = 0.58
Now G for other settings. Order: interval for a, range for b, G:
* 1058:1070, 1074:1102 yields 0.78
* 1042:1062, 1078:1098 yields 0.90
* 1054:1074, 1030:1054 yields 0.65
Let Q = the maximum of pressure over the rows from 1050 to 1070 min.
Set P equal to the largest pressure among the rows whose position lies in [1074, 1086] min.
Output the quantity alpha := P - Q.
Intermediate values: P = 14.04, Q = 14.48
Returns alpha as -0.4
